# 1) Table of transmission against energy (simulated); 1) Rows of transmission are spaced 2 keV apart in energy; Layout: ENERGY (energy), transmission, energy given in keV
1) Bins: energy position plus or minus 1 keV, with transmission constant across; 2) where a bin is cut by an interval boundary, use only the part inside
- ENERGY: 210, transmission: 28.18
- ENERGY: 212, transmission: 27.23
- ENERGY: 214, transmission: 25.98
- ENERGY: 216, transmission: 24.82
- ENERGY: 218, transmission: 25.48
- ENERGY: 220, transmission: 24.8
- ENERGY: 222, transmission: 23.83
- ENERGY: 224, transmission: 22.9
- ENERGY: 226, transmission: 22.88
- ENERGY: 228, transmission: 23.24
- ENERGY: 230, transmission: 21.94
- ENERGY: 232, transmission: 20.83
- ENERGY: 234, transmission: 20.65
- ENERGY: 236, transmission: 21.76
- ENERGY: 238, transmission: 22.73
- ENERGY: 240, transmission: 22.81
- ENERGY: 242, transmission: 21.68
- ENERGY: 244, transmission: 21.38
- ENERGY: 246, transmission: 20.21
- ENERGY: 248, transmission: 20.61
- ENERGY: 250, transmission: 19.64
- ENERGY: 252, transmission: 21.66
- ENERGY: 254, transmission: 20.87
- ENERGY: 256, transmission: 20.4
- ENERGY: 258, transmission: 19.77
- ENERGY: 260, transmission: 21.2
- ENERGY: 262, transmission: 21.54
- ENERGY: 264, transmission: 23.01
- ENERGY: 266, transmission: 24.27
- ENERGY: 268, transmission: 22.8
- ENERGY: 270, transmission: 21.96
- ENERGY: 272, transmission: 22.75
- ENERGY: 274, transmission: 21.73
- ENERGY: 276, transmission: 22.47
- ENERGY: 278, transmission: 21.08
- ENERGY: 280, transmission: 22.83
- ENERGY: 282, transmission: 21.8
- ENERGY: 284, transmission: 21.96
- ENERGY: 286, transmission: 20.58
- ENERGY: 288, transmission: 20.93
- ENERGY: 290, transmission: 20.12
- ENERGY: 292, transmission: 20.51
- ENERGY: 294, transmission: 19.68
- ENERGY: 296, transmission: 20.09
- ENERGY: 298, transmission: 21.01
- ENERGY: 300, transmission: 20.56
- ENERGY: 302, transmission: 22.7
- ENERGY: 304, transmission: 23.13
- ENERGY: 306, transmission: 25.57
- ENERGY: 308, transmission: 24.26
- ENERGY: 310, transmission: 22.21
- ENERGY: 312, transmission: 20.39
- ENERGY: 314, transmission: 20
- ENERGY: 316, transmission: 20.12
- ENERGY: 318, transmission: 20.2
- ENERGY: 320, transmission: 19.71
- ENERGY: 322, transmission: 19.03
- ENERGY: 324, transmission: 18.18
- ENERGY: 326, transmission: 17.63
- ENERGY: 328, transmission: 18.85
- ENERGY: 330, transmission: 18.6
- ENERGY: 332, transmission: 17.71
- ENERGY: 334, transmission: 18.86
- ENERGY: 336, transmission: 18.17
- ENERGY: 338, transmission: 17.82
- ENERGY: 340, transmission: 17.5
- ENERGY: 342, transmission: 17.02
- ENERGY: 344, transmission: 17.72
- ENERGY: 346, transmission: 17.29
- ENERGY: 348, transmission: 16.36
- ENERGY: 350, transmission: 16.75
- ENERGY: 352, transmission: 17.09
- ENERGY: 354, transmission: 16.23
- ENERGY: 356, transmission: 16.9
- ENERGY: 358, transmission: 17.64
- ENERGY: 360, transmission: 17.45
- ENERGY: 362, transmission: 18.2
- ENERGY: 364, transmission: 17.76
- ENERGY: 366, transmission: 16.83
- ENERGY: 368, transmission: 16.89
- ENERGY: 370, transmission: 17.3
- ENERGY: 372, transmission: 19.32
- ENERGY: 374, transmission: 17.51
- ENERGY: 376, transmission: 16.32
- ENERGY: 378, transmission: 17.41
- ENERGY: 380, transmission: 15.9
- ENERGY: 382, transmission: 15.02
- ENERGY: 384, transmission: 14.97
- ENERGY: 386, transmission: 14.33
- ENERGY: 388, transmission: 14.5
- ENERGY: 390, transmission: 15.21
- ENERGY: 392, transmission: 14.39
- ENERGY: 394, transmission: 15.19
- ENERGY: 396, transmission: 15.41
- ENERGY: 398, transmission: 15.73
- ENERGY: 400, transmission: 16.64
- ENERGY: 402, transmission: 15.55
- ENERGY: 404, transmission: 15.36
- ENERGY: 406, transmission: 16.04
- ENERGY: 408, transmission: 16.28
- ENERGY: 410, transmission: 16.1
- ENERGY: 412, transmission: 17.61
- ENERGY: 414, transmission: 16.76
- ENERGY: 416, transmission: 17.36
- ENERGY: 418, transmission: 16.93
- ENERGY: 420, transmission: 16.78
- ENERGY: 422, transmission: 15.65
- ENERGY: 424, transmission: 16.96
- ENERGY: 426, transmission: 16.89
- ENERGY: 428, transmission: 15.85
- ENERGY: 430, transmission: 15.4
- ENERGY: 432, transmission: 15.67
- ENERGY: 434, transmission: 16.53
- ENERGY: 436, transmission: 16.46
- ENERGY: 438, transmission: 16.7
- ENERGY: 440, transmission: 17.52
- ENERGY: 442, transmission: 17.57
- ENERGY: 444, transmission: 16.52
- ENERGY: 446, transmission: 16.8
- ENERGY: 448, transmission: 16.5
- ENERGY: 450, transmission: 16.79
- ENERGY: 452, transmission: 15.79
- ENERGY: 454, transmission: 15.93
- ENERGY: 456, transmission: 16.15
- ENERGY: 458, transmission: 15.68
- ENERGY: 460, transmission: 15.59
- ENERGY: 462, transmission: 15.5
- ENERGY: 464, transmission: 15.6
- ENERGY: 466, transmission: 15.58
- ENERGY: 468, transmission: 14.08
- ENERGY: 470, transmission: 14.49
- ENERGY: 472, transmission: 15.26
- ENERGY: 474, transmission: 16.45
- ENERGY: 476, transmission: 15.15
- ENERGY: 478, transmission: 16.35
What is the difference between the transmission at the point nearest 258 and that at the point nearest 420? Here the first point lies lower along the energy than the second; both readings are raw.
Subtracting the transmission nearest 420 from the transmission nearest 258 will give 3.0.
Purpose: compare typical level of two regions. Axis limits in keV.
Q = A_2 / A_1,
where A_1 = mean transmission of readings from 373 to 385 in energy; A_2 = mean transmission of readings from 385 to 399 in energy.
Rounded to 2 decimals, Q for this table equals 0.92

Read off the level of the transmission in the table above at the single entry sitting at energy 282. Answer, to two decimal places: 21.80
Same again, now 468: 14.08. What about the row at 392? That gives 14.39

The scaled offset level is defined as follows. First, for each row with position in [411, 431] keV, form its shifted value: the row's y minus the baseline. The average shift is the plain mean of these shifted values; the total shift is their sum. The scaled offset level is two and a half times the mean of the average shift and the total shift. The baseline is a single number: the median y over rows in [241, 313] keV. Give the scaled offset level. -67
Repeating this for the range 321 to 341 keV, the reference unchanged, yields -44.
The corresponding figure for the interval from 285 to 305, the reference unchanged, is -7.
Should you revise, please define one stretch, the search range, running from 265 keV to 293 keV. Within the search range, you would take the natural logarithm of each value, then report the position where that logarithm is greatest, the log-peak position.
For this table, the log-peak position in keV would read 266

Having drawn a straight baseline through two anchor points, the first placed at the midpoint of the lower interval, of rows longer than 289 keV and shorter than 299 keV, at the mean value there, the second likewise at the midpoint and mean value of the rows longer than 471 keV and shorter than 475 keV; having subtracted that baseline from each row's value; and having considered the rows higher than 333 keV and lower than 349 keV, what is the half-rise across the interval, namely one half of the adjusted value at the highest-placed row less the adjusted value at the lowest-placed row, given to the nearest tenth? -1.1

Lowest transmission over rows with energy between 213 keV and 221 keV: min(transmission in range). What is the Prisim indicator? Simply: 24.8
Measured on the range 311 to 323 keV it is 19.03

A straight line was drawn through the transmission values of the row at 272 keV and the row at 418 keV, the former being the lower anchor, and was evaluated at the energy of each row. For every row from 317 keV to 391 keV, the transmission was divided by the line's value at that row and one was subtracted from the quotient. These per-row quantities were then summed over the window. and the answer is -4.2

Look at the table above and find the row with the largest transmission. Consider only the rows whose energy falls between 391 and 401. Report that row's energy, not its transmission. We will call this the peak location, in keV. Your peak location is 400 keV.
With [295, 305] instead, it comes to 304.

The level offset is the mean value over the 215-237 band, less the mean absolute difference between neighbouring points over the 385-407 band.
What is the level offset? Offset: 22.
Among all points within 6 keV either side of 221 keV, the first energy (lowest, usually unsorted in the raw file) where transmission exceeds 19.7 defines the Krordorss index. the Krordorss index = 216 keV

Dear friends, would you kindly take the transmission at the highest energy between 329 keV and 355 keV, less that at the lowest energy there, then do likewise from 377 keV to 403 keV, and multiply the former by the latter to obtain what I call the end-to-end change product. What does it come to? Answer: 4.4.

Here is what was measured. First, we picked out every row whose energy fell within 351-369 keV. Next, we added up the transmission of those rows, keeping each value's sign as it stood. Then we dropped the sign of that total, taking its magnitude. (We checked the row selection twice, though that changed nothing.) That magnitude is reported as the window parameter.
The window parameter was 155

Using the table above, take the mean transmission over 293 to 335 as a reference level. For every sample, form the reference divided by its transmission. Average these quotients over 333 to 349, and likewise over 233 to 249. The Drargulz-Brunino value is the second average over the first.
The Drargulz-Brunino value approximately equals 0.82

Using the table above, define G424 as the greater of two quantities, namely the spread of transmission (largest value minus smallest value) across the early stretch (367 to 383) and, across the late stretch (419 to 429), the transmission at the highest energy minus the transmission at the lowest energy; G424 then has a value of 4.3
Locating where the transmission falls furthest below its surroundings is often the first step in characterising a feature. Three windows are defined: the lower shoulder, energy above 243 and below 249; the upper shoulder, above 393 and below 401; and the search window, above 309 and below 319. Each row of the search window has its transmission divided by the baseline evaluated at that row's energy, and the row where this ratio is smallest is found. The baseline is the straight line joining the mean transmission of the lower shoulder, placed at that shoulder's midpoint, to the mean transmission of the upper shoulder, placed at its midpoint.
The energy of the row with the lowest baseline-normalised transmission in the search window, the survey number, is 314 keV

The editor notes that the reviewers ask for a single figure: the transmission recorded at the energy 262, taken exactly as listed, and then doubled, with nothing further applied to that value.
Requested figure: 43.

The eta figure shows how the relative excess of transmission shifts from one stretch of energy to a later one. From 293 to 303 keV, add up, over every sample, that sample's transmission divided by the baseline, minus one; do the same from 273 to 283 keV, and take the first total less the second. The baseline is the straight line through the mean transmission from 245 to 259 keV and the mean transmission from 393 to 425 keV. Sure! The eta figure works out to -0.2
